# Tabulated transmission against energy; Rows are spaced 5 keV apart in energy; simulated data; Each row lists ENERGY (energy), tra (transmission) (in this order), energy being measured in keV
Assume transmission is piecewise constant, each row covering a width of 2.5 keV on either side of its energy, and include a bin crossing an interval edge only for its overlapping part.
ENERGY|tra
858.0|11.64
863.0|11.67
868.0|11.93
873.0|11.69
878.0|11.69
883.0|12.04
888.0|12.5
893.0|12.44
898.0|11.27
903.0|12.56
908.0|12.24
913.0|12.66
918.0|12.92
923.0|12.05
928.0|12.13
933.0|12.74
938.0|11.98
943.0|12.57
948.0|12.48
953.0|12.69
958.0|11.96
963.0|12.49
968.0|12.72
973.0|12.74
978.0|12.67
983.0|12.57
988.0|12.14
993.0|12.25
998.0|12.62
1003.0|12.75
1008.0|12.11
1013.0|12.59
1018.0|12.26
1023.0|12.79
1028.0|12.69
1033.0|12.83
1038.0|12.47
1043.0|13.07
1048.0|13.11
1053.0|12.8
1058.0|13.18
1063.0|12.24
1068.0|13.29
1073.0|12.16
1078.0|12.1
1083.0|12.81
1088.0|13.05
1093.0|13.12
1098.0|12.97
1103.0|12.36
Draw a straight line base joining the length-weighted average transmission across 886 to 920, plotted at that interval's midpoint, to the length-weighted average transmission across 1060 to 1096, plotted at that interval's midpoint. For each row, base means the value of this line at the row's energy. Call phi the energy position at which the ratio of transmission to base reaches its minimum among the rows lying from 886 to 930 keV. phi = 898.0 keV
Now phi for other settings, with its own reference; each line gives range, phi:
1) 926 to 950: 938.0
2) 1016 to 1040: 1018.0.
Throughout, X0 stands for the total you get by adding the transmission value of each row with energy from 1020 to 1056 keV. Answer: 90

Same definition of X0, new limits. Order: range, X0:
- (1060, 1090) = 76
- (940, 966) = 62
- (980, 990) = 25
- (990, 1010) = 50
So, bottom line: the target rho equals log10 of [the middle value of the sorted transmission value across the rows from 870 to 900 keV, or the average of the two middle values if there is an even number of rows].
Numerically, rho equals 1.074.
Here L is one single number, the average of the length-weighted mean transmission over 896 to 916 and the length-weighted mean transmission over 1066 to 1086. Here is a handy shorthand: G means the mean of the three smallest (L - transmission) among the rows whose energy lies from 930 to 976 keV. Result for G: -0.33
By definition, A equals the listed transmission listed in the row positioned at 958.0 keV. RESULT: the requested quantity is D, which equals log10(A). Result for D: 1.08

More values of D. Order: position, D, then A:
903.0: 1.10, 12.56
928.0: 1.08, 12.13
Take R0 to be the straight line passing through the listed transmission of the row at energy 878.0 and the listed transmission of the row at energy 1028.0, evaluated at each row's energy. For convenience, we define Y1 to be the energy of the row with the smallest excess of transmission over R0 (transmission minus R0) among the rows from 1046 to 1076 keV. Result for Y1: 1073.0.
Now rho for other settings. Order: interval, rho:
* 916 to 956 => 1.098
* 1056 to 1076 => 1.104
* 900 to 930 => 1.093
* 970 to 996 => 1.099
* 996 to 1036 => 1.102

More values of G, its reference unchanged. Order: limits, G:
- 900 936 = -0.37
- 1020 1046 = -0.49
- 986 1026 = -0.32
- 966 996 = -0.31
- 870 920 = -0.31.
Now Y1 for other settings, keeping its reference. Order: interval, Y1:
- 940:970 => 958.0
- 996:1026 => 1008.0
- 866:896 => 878.0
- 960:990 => 988.0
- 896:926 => 898.0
